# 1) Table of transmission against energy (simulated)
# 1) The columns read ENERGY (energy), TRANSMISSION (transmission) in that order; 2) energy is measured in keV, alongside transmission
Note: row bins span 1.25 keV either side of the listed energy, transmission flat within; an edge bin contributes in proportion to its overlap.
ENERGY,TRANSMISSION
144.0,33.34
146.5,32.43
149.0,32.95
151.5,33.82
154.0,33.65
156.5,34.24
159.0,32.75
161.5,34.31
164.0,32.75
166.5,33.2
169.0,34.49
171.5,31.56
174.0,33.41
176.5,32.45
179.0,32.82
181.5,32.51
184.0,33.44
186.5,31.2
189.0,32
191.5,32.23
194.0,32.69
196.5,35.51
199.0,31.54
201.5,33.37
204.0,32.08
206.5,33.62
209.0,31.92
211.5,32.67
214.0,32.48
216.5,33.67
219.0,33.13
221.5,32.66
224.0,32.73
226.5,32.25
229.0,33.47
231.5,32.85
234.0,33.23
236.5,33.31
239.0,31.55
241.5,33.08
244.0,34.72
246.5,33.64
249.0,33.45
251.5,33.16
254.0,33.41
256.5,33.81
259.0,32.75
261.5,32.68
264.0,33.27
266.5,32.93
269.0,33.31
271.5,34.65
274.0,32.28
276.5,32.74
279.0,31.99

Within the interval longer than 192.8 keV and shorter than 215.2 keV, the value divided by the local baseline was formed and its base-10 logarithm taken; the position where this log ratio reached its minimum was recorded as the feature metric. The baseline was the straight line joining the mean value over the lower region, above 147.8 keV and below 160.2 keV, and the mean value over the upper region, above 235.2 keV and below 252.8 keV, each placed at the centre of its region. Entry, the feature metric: 199.0 keV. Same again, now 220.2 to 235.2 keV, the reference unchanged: 226.5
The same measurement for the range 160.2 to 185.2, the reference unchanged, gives 171.5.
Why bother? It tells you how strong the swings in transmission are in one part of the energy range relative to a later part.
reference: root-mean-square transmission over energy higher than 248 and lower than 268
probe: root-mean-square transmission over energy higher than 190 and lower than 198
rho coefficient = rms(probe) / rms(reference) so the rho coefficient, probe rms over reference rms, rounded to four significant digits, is 1.010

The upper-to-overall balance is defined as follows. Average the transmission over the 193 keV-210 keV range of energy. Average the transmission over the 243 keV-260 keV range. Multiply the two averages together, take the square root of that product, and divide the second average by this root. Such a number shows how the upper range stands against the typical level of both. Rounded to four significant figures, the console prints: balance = 1.009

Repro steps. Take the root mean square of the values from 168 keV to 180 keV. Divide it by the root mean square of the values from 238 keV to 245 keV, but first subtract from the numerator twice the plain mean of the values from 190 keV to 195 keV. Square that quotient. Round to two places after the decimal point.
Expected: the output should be 0.93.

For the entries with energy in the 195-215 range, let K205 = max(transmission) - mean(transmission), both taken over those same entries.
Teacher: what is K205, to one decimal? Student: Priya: 2.6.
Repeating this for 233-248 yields 1.5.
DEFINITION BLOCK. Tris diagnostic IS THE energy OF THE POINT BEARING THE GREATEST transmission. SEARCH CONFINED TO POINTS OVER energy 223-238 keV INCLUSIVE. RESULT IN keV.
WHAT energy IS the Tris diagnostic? 229.0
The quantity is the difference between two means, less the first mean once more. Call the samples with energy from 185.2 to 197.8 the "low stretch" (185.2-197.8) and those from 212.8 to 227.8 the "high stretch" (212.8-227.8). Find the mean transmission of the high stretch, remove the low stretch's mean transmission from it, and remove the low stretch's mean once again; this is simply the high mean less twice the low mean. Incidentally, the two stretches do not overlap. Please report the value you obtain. -32.6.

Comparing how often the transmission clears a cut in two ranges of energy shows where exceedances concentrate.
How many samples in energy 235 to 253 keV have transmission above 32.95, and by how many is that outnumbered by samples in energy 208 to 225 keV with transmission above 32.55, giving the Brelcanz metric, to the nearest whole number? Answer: -1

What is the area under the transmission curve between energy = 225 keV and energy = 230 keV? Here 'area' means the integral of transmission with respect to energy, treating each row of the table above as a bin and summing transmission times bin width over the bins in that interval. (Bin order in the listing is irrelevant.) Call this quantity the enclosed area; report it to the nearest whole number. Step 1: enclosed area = 164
